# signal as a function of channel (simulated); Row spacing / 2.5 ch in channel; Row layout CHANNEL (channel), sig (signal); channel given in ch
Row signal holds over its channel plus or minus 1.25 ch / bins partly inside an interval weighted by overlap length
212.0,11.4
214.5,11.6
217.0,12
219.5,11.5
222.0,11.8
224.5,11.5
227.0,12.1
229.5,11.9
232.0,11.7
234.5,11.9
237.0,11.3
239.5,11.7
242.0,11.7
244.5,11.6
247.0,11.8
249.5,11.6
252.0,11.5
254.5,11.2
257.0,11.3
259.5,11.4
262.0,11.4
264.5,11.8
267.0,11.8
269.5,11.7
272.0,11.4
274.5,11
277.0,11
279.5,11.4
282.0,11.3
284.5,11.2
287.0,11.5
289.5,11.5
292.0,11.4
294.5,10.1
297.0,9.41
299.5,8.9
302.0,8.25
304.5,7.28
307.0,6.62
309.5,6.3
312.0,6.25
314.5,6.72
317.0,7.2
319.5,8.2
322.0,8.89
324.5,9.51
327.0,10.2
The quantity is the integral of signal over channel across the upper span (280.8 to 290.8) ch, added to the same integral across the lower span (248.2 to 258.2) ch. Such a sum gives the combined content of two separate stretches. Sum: 228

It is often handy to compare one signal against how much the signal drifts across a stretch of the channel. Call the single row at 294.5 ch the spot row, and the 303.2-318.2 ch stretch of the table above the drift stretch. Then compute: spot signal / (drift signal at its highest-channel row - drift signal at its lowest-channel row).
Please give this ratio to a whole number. -126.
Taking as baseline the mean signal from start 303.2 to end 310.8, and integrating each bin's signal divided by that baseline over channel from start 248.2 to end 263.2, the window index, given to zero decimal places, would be 25 ch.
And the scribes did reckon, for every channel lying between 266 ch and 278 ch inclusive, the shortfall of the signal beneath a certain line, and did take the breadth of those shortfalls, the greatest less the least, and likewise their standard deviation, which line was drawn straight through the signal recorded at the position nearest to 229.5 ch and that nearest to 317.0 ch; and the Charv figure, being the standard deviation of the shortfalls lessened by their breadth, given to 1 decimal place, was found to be -0.3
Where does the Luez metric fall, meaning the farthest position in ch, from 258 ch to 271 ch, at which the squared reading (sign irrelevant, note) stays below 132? 262.0 ch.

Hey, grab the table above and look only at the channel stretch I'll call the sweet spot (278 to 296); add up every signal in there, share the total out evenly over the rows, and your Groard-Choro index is 11.2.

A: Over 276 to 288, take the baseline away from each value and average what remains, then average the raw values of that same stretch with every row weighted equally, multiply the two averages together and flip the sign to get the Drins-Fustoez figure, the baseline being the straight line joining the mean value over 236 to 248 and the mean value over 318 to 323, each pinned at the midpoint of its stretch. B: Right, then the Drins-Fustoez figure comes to -14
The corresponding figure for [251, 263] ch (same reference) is -4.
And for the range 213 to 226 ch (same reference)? 10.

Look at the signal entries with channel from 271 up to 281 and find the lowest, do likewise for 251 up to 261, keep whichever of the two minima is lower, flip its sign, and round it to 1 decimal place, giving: -11.0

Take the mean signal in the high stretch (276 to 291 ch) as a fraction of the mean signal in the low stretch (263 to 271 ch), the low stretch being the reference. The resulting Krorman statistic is 0.96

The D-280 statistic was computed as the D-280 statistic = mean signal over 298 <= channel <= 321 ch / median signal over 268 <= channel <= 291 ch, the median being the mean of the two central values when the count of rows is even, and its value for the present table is 0.64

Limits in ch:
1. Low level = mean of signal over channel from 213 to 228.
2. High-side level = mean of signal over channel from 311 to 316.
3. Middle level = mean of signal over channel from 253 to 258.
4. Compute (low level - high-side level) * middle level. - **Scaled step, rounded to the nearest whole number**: 59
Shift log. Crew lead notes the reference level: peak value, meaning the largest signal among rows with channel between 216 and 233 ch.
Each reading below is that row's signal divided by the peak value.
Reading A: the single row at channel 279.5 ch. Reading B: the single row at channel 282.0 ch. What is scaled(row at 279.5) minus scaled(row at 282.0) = 0.01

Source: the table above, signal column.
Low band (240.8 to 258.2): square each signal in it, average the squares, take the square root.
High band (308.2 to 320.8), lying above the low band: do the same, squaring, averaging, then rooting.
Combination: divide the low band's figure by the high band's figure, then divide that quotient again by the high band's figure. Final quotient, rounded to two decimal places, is 0.24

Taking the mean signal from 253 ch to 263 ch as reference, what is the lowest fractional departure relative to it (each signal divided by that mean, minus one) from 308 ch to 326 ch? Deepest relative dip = -0.45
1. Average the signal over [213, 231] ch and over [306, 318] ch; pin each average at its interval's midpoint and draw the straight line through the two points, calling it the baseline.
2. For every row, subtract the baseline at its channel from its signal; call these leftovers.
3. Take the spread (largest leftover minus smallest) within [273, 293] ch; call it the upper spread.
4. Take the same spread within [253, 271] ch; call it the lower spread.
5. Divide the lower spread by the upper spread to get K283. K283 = 0.97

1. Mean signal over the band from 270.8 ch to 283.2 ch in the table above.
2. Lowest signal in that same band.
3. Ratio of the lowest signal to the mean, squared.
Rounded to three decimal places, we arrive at 0.961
